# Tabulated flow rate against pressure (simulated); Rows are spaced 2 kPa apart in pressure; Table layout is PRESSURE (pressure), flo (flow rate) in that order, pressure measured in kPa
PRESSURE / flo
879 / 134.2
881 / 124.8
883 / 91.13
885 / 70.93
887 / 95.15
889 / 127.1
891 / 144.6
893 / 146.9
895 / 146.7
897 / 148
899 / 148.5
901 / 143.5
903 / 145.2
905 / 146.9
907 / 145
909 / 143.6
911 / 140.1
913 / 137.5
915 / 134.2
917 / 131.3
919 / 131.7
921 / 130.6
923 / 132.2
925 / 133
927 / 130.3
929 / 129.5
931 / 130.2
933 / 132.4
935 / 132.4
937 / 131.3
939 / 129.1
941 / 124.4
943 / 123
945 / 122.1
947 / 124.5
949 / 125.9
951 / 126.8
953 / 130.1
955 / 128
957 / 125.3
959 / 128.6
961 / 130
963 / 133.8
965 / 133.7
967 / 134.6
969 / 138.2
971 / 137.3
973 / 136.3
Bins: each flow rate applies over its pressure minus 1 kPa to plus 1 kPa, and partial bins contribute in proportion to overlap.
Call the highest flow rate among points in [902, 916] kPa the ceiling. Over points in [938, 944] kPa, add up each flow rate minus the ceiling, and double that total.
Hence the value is -128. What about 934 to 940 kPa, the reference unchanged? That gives -96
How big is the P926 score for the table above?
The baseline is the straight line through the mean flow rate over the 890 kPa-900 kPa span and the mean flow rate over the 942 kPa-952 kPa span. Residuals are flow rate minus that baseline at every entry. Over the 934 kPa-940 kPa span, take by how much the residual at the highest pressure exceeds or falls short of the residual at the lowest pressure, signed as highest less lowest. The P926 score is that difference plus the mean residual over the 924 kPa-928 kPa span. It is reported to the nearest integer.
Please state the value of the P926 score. -3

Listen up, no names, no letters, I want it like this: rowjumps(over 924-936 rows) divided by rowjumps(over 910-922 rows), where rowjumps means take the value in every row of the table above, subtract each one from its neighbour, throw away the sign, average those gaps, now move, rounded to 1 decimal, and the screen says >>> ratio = 0.6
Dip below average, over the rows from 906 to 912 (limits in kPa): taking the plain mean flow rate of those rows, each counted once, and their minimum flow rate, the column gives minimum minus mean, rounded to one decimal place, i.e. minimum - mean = -2.8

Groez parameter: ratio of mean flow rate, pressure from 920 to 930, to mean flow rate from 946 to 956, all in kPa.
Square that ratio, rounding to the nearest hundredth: 1.06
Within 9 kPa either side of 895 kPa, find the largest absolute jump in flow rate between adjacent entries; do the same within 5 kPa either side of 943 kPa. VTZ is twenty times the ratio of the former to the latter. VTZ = 136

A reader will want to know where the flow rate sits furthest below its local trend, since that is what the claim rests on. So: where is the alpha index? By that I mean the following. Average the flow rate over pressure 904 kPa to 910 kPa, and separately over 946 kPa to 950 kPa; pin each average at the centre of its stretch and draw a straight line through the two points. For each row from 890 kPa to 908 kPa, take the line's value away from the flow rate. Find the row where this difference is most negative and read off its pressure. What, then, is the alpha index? 891 kPa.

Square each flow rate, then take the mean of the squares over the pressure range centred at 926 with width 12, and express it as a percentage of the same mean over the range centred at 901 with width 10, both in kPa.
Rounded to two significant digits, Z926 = 80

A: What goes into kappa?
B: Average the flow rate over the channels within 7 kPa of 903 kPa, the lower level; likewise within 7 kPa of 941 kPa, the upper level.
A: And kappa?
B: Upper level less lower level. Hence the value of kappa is -19.1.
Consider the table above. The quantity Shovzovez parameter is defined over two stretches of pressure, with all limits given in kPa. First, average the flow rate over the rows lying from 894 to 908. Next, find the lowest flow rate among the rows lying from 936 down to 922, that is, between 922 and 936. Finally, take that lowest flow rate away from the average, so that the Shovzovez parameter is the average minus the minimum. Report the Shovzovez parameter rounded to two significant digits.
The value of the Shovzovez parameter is 17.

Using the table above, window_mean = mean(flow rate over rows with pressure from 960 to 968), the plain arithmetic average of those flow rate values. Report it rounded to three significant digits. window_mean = 133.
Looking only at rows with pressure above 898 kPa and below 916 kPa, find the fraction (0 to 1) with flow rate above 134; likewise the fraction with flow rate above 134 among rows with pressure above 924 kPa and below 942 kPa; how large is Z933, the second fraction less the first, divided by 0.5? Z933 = -2.0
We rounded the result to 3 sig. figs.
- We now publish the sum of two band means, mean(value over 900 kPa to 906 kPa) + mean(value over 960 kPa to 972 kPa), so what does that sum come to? 280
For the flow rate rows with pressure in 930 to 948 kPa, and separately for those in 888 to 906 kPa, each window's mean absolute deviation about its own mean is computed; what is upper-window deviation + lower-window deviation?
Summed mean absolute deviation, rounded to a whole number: 8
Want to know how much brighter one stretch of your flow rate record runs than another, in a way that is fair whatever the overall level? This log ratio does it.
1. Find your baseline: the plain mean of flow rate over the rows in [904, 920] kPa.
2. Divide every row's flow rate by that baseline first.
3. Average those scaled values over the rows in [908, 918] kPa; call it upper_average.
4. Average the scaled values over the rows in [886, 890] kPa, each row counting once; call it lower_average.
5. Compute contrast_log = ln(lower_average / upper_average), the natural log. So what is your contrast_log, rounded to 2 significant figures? -0.21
